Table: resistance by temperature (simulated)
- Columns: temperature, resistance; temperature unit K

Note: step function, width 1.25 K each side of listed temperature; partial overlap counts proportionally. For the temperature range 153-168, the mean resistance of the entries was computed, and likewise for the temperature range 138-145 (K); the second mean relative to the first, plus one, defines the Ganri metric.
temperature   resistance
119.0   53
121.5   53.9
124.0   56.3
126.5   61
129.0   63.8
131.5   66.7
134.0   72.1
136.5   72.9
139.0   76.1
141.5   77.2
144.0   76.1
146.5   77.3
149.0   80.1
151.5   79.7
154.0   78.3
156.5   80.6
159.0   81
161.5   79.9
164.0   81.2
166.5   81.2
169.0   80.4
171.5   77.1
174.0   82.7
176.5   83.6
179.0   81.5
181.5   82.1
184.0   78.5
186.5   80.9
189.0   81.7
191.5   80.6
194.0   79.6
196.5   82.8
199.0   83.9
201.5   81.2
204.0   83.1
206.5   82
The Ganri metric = 1.95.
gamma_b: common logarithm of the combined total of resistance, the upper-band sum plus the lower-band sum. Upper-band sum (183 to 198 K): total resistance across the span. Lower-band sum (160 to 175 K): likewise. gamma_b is 2.99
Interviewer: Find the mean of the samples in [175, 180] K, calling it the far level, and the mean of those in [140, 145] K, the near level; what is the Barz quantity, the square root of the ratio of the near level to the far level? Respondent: 0.96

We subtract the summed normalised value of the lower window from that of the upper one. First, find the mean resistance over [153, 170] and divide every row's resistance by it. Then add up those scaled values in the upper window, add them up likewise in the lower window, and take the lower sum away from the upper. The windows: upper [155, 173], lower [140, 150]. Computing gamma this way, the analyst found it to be 3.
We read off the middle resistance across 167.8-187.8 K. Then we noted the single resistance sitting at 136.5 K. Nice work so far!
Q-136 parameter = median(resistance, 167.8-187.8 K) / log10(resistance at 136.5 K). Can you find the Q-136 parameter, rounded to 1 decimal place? 43.6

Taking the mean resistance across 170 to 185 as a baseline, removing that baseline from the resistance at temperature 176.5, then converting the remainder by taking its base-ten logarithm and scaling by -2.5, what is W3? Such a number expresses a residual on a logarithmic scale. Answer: -1.1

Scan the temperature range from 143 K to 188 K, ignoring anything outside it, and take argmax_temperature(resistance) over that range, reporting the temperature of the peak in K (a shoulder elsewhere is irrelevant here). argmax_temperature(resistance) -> 176.5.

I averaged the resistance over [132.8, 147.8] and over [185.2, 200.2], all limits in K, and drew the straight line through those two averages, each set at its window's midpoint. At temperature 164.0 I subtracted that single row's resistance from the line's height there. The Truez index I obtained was -3.1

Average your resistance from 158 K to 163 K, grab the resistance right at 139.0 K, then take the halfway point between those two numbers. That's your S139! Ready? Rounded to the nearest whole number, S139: 78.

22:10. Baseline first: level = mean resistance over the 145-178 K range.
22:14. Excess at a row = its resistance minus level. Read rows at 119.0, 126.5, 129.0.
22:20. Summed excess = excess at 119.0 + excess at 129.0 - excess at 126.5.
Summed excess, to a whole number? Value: -24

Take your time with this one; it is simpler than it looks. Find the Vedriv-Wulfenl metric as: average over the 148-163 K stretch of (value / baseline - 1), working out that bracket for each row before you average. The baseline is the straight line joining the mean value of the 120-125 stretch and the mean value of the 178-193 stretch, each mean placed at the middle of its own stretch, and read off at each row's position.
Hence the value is 0.17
